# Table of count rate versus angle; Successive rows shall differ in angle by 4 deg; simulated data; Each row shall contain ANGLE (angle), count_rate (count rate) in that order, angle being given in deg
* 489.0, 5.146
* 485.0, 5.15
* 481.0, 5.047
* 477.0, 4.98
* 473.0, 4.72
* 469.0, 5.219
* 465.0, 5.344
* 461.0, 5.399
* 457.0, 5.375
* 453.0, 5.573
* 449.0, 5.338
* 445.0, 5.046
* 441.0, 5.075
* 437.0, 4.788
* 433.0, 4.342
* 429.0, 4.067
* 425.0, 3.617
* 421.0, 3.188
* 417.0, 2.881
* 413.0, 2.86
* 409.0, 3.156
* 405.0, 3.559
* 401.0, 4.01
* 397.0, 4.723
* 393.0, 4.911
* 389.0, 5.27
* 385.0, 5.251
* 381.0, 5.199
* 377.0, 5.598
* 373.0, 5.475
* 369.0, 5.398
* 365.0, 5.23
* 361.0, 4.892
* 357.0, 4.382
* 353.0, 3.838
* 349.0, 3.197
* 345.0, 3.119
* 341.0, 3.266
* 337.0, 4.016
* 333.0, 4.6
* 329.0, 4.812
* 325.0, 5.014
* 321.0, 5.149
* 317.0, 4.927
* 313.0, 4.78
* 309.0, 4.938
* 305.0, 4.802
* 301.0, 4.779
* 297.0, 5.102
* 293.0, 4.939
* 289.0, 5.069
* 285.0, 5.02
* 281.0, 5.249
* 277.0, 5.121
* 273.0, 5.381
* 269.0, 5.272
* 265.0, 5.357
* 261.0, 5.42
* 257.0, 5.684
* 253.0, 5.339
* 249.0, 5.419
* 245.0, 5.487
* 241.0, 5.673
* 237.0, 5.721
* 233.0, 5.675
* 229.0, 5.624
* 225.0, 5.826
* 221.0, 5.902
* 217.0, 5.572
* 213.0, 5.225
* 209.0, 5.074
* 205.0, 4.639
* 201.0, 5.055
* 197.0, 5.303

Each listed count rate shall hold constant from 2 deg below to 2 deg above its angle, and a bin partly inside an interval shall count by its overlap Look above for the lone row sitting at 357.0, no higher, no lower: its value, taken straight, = 4.382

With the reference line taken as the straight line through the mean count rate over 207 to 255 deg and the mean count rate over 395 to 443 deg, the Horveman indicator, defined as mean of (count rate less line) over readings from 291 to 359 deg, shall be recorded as -0.2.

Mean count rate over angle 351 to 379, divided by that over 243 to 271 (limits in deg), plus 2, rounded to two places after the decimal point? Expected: 2.92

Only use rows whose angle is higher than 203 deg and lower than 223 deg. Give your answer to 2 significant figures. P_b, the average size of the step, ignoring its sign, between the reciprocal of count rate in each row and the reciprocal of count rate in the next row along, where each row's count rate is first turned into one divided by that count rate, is 0.012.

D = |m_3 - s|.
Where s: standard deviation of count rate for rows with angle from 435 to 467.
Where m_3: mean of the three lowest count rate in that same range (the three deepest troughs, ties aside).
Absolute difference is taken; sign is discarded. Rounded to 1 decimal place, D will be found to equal 4.7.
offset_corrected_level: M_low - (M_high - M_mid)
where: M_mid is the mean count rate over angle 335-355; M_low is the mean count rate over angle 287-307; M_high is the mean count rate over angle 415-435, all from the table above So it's 4.8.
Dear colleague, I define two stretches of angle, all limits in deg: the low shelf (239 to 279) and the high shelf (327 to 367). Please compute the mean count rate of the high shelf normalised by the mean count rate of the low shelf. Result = 0.76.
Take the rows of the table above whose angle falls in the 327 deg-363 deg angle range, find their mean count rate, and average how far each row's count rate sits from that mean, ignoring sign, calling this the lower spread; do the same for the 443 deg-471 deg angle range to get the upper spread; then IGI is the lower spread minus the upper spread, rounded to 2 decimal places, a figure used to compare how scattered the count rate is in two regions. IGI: 0.47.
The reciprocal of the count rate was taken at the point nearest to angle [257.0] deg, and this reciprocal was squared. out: 0.0310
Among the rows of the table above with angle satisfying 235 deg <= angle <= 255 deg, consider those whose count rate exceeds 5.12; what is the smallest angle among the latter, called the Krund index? 237.0 deg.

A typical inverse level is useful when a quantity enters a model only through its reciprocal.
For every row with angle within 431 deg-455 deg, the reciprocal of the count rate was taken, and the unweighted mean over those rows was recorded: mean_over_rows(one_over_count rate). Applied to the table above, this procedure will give 0.2002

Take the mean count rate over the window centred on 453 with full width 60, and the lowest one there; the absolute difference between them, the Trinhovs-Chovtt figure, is 1.3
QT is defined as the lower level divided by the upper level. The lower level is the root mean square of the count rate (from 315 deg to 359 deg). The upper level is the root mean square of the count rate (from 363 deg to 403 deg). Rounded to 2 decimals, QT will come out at 0.83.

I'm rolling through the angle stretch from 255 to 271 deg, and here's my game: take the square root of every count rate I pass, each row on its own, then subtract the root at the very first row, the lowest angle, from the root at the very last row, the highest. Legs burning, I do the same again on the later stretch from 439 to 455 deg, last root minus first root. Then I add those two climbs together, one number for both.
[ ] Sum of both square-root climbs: 0.02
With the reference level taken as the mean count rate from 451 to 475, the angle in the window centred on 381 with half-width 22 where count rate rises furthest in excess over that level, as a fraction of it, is 377.0 deg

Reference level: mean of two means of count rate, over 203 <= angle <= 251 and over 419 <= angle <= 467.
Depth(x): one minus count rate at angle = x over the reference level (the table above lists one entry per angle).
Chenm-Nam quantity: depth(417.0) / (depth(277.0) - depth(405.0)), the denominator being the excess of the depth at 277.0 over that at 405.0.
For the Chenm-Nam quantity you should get -1.4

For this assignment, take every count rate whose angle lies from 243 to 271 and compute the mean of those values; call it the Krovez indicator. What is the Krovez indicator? 5.43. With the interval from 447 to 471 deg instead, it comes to 5.37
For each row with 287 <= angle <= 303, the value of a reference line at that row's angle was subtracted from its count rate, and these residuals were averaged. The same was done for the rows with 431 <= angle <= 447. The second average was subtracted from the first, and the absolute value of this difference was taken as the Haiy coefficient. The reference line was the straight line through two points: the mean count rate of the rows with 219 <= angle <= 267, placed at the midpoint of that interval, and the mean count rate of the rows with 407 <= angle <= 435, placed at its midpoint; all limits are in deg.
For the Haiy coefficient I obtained 1.6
